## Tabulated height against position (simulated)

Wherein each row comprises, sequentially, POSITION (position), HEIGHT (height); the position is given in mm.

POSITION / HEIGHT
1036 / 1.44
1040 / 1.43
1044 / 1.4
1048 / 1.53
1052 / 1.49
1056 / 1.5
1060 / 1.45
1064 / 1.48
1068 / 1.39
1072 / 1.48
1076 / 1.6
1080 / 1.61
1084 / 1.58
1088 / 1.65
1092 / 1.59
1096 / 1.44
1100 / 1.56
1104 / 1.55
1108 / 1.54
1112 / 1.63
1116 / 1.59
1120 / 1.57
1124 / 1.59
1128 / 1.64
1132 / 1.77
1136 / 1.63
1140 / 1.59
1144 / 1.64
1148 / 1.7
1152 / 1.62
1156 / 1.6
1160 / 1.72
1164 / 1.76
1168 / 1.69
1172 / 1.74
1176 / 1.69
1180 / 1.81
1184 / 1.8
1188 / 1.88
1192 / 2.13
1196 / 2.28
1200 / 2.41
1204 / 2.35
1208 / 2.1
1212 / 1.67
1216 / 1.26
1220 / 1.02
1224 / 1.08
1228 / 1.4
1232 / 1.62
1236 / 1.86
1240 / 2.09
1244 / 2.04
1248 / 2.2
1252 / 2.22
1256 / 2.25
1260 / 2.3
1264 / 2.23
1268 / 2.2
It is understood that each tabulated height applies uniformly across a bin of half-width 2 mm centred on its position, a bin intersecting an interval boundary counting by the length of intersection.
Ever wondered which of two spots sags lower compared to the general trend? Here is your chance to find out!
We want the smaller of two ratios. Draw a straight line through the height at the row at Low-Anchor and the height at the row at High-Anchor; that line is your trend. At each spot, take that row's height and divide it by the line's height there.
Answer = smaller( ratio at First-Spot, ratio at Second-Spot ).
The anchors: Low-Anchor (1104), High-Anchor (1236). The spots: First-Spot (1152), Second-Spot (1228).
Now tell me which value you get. 0.76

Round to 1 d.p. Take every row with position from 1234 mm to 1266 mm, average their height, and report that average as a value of 2.1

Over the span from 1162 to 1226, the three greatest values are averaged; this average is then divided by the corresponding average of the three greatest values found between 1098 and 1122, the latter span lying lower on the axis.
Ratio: 1.47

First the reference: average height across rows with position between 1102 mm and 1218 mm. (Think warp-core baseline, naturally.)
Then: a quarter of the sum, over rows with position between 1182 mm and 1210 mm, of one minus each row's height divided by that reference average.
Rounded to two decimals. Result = -0.38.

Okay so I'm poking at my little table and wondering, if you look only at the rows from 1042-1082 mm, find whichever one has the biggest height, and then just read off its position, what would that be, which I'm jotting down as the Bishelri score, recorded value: 1080 mm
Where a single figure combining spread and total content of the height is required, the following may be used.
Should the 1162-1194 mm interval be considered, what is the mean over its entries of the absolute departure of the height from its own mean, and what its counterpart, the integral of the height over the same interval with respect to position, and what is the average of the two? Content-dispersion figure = 29.0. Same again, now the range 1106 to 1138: 25.9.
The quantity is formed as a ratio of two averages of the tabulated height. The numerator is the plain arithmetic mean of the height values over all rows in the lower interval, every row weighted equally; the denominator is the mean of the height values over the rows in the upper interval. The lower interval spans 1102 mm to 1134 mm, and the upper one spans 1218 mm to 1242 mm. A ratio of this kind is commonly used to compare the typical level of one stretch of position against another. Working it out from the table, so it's 1.07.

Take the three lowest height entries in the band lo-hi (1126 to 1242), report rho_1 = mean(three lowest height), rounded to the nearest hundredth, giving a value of 1.12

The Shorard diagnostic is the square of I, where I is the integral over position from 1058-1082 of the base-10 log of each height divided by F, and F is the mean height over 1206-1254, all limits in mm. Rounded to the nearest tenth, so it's 1.9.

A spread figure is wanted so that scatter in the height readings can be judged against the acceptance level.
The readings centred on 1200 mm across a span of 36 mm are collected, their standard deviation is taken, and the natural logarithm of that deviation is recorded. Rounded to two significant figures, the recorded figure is -1.0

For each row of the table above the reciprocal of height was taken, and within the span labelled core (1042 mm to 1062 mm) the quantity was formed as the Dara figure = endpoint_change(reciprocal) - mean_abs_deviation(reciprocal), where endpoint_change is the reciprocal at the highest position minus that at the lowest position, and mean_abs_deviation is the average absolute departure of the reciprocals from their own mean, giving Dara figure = -0.043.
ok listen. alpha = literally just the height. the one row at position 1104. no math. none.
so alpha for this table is 1.55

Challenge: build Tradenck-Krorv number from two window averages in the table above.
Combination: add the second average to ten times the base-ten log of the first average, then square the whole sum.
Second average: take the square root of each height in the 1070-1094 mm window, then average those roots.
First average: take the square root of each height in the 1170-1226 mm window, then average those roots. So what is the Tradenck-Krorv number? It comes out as 6.27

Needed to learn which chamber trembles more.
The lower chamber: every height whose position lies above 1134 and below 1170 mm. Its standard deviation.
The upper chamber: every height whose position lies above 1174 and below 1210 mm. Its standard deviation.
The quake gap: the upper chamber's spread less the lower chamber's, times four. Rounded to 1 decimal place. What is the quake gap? 0.8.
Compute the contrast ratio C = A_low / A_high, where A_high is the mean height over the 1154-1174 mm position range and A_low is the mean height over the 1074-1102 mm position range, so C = 0.93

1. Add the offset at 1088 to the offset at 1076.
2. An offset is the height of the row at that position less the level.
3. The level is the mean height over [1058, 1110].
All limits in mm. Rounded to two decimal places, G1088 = 0.19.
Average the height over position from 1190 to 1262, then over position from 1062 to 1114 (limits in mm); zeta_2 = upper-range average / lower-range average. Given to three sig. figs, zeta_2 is 1.23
